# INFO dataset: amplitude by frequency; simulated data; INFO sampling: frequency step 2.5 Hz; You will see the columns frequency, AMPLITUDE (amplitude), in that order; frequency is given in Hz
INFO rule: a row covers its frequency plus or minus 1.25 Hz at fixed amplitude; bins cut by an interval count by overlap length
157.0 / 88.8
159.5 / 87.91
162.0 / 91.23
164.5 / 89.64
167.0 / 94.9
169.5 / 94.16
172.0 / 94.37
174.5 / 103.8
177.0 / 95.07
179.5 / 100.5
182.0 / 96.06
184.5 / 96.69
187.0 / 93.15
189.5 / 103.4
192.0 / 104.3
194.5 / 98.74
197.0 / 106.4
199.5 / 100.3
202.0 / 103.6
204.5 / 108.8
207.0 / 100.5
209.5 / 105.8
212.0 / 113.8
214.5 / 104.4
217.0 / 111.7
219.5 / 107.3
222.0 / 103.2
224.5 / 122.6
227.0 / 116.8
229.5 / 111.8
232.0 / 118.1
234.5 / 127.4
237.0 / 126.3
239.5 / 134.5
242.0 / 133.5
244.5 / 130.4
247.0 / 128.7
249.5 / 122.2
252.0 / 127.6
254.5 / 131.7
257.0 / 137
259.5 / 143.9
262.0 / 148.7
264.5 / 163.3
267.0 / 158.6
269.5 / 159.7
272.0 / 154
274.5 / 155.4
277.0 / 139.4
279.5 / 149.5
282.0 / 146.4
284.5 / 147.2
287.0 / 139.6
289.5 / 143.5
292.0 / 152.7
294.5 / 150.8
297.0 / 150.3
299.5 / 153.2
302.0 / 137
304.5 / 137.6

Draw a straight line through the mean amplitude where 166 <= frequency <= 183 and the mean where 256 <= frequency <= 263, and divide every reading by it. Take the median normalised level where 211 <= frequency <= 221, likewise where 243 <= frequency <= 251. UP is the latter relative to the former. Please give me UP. 1.04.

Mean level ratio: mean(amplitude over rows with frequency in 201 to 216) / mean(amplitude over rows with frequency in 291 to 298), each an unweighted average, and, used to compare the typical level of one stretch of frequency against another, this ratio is 0.70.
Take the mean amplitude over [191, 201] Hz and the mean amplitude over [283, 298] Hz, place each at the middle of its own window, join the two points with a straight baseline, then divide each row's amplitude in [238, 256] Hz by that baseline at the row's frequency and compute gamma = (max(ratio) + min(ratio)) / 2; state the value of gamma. 1.02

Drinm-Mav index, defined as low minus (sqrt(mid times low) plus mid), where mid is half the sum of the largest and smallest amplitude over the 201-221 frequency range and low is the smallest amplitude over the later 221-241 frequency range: -109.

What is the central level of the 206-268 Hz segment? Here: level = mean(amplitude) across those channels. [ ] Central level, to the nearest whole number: 125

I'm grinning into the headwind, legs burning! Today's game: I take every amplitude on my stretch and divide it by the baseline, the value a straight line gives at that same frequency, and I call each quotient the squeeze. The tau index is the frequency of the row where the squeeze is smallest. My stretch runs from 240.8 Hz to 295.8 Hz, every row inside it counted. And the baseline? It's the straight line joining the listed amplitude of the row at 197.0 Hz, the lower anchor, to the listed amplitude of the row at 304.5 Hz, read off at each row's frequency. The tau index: 249.5 Hz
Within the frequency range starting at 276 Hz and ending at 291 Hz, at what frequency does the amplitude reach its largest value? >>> 279.5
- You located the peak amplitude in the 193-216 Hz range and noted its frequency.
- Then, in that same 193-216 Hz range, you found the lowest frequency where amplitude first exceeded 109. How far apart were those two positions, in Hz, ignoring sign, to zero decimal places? 0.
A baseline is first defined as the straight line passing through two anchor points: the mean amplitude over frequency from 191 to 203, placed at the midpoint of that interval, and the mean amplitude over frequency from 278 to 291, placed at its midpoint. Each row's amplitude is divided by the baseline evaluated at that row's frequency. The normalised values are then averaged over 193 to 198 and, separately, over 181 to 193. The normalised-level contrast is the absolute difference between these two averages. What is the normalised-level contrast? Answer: 0.00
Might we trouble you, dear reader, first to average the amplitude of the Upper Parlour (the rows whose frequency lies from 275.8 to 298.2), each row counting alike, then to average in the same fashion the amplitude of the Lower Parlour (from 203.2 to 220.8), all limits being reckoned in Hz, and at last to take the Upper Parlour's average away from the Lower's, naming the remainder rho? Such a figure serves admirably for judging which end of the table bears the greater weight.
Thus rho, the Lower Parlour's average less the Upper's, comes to -39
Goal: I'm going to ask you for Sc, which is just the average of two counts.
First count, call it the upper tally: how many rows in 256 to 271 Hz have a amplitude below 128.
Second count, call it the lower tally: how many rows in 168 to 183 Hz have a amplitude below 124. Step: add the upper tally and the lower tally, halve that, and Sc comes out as 3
